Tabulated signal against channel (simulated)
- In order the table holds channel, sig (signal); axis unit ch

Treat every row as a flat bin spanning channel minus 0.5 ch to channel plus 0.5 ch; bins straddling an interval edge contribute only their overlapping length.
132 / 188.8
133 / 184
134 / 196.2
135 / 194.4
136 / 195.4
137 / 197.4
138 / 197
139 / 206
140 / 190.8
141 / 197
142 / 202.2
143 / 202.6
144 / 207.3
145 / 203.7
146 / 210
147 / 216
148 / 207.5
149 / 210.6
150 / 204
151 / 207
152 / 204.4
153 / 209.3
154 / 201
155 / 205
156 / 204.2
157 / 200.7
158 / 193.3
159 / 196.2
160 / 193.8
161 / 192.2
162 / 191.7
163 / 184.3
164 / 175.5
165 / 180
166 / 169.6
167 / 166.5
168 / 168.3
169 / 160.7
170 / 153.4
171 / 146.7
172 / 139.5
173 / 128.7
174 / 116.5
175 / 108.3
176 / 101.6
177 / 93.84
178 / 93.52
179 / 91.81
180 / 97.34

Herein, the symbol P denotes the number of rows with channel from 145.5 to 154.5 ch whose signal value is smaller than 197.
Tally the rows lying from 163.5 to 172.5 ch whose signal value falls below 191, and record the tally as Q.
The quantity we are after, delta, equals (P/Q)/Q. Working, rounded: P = 0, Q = 9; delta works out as 0.00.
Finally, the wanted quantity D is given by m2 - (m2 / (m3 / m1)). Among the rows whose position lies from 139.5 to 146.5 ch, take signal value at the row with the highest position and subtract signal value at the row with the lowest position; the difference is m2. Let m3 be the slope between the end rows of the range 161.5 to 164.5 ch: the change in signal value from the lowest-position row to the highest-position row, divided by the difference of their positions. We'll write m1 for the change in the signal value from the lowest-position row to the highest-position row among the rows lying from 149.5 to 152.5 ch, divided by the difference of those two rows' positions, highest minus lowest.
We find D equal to 20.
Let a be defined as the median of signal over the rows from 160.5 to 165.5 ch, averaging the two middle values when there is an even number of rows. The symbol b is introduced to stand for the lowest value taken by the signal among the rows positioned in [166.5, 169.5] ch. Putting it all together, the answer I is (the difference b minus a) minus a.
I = -208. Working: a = 184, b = 160.7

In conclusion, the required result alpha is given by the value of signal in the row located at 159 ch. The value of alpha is 196.2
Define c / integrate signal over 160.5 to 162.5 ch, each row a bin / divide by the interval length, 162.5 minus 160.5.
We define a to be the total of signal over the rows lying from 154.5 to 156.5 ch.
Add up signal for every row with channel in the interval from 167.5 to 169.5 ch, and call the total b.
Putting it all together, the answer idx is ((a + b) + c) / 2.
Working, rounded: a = 409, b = 329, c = 192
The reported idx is 465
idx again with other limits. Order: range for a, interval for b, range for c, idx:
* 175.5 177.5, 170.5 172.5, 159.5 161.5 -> 337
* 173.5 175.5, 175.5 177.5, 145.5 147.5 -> 317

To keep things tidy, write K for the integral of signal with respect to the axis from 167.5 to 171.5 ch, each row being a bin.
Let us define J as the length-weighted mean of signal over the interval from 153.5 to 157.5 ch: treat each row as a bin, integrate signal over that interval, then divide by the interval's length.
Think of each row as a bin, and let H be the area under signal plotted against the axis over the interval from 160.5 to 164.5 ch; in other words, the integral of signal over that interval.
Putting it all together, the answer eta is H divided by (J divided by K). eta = 2308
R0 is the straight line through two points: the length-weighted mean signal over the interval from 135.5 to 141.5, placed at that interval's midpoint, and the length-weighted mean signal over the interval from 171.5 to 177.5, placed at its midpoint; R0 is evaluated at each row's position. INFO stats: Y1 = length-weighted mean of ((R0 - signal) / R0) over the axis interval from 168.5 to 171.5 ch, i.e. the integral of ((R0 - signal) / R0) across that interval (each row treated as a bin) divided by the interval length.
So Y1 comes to -0.23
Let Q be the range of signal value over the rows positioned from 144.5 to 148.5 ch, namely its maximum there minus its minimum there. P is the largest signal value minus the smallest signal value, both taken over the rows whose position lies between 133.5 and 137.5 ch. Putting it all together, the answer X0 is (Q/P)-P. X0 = 1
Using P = 3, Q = 12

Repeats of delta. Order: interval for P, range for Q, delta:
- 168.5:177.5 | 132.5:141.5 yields 2.25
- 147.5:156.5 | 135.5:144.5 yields 0.00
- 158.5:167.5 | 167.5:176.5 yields 0.11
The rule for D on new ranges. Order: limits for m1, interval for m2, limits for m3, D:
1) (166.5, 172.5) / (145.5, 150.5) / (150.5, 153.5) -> -34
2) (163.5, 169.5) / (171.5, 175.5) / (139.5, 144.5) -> -54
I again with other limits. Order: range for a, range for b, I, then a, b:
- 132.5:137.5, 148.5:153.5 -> -187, 195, 204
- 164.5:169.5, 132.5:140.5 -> -153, 168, 184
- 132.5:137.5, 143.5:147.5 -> -187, 195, 203.7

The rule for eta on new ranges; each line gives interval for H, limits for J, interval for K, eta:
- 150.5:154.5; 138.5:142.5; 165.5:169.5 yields 2746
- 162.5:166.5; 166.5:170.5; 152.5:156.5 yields 3584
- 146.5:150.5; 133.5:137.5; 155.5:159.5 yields 3399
